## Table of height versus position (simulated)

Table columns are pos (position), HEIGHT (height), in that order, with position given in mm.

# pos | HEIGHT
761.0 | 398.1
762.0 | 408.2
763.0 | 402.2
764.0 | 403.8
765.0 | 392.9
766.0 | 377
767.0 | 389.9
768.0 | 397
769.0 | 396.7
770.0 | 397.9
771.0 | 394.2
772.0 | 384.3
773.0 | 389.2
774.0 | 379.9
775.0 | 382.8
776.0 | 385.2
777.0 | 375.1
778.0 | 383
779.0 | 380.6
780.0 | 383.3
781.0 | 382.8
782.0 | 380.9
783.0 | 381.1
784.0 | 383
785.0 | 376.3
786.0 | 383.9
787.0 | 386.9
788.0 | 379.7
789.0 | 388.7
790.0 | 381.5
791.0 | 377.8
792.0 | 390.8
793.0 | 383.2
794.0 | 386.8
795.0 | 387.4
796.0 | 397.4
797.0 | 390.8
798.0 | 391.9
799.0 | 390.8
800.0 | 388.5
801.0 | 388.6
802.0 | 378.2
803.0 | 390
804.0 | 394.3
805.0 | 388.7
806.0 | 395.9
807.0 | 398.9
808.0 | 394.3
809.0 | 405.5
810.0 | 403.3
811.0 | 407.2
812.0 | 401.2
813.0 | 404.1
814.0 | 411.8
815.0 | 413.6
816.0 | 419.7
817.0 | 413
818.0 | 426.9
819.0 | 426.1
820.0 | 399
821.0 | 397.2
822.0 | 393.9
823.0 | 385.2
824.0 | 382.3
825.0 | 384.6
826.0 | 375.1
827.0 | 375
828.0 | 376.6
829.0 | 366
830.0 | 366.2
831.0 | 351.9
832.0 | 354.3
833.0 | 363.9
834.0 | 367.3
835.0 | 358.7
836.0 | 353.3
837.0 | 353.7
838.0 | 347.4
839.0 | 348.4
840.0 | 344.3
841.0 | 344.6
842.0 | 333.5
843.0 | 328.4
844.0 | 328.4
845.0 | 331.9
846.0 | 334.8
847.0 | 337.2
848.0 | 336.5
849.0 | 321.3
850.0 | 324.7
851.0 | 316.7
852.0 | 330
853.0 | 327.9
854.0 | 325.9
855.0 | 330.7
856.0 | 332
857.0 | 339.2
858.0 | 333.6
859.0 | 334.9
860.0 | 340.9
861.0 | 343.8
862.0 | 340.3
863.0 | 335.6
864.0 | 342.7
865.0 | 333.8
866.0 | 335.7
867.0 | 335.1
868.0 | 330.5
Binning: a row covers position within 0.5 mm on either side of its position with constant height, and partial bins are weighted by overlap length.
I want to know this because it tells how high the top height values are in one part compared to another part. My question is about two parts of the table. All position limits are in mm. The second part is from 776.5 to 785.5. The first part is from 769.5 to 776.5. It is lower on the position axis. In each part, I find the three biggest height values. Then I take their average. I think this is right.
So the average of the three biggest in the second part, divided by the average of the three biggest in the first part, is 0.97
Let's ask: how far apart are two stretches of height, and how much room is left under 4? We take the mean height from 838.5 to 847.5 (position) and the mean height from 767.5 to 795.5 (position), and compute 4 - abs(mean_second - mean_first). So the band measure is -44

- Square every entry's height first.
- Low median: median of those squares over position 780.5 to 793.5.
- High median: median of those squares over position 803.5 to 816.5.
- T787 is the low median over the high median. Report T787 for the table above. 0.90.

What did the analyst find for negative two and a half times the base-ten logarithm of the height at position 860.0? -6.33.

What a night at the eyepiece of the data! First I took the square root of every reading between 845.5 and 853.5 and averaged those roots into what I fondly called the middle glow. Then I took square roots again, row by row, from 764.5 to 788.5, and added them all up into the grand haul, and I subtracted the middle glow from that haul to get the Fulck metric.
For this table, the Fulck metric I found 453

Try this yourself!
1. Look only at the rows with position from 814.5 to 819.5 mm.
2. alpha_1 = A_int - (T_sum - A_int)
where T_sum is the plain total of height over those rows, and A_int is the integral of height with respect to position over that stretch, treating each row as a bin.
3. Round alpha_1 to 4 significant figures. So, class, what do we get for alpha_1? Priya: 2099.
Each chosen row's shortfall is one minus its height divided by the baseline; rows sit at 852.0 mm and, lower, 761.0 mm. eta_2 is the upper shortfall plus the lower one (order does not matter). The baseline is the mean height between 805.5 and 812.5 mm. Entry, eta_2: 0.18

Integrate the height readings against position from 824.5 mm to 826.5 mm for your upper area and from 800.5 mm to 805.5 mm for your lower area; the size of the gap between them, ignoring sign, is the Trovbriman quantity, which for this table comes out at 1180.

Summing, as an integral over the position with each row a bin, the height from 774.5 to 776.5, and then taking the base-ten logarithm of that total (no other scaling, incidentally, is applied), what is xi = 2.885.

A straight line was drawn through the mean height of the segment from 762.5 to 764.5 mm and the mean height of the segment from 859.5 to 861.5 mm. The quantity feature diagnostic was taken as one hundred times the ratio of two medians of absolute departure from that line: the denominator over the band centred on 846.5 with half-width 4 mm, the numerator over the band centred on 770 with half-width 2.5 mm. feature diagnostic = 14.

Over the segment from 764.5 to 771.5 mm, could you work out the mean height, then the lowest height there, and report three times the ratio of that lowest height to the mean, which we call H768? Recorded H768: 2.88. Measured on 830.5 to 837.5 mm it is 2.95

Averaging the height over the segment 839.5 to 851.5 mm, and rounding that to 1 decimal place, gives 331.9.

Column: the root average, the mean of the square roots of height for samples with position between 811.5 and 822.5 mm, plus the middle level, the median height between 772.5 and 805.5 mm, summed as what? 404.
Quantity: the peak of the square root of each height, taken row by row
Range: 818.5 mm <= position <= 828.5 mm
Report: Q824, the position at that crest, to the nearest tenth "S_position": 819.0 mm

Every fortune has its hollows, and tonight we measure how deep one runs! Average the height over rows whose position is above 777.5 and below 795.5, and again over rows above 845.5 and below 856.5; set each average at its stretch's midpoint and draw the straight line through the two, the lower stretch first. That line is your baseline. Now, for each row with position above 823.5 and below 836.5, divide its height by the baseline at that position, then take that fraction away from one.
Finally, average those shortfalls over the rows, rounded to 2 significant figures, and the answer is -0.060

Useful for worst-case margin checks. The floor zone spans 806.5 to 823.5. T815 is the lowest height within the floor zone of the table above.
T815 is 385.2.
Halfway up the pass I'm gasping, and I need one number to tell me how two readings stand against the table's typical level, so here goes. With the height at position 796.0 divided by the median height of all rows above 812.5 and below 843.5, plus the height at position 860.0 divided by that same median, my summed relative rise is 1.97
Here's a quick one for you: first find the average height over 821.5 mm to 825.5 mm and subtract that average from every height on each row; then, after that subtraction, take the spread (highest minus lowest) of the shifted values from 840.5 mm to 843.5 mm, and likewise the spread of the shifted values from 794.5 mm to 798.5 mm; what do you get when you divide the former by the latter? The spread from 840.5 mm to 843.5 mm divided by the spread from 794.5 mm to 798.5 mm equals 1.6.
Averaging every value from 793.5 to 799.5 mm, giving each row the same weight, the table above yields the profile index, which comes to 391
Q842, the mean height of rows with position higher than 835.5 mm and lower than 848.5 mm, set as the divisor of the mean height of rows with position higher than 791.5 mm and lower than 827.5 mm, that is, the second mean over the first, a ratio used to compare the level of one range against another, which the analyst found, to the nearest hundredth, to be 1.16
